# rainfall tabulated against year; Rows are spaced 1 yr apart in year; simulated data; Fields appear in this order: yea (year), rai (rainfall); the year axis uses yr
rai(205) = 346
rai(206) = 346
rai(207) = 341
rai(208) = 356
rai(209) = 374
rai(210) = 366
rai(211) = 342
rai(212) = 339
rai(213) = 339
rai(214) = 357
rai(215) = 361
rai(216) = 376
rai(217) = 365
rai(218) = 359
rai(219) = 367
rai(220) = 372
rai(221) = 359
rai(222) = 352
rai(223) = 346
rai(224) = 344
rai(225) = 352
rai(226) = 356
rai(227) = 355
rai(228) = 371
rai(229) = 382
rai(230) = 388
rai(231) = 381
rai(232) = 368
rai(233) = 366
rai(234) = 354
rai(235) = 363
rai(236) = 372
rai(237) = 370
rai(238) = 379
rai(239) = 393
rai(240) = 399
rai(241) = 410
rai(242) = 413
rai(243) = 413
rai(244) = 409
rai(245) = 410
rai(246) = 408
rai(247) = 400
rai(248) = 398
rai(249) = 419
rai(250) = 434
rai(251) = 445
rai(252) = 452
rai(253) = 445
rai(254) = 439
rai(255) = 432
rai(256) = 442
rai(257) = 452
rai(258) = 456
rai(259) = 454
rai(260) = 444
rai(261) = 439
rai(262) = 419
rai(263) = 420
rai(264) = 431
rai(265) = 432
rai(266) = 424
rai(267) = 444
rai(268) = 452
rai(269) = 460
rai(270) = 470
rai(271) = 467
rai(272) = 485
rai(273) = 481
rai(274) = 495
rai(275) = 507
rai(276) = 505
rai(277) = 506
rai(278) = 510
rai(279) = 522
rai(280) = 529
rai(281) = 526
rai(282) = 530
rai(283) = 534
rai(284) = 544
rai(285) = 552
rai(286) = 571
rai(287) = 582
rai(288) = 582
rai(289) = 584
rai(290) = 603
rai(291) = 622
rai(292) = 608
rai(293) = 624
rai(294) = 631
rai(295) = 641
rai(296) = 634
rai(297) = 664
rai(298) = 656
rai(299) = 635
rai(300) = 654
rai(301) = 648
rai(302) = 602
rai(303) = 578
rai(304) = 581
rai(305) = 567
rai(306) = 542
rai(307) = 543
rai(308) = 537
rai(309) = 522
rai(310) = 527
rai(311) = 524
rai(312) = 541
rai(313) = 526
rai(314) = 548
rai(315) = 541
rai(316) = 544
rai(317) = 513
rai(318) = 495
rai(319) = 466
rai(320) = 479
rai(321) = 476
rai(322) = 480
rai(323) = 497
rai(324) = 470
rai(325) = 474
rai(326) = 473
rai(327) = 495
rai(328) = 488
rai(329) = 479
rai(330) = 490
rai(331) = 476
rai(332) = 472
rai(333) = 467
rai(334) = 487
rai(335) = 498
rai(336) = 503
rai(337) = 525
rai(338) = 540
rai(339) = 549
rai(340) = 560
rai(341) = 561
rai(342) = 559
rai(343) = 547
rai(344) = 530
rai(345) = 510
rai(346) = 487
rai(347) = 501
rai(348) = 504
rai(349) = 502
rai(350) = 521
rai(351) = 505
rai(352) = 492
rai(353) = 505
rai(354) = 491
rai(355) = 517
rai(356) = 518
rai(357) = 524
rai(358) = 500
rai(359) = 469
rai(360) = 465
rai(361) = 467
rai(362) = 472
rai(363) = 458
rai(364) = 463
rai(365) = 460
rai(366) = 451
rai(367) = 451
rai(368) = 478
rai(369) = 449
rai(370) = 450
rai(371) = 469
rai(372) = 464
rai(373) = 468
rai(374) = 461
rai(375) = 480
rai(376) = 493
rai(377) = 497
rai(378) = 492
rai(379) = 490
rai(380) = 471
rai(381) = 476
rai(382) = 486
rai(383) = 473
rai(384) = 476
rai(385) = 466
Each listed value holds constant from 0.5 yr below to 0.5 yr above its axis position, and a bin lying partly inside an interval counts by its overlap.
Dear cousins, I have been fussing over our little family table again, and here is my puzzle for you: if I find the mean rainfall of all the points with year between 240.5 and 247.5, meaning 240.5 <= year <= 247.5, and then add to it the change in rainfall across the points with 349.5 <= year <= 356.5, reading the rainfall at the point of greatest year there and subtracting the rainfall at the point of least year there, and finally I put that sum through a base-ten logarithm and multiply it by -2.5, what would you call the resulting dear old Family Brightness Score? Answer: -6.52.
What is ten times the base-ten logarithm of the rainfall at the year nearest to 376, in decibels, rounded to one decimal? 26.9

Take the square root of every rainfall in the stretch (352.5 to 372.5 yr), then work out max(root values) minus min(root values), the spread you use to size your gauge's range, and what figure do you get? 1.70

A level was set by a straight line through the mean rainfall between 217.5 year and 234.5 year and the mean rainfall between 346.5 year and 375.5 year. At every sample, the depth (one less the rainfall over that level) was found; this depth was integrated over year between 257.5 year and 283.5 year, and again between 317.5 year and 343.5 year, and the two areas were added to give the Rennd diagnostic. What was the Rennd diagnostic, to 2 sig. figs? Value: -7.3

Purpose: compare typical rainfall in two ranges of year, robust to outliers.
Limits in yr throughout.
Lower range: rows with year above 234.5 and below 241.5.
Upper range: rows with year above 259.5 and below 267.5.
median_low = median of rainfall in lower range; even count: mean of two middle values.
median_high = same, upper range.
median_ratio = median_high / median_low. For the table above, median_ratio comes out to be 1.14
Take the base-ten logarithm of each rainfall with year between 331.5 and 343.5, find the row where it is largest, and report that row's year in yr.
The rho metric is 341 yr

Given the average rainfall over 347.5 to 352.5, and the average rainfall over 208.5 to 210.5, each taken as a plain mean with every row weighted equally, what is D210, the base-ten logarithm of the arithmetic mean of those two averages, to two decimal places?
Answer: 2.64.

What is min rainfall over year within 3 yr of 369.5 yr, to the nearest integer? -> 449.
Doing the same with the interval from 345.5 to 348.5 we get 487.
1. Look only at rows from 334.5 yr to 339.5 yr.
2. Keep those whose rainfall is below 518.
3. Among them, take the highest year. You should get 336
